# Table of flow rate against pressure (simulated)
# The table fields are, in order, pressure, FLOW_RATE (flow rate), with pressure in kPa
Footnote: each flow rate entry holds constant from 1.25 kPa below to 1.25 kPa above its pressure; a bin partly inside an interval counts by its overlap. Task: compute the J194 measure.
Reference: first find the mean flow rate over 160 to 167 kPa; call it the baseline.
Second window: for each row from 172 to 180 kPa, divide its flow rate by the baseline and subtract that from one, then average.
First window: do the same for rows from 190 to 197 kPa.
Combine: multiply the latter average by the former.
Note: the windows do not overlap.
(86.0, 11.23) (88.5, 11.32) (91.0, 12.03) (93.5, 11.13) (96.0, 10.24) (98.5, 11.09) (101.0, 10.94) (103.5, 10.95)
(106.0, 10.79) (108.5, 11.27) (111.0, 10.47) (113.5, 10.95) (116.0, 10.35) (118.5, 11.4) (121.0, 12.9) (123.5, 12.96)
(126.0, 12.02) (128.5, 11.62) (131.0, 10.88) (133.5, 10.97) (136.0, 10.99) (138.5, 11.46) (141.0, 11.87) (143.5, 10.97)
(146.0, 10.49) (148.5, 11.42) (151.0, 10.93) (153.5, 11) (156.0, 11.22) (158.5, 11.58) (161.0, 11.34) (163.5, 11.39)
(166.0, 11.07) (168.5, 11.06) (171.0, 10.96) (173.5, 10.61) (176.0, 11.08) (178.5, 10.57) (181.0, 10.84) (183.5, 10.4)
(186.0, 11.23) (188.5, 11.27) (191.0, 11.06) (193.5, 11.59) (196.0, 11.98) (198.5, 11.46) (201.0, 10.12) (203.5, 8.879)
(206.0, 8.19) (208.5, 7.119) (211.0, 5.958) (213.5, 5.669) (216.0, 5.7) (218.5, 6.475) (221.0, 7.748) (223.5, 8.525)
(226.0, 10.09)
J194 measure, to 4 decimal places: -0.0011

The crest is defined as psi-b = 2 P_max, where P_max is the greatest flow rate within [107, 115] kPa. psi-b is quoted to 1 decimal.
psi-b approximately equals 22.5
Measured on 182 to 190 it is 22.5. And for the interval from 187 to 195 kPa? 23.2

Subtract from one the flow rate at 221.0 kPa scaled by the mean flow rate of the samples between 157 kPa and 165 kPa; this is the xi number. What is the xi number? 0.32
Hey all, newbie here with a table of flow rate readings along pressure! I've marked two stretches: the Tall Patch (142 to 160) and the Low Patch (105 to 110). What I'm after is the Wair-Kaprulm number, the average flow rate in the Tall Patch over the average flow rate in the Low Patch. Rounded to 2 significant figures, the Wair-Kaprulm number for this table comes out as 1.0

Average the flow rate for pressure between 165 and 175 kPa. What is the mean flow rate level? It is 10.9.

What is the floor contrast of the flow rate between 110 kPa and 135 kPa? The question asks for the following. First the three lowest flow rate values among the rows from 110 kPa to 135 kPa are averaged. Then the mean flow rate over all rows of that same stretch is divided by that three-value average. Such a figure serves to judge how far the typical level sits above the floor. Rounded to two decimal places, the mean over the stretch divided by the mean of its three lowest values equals 1.08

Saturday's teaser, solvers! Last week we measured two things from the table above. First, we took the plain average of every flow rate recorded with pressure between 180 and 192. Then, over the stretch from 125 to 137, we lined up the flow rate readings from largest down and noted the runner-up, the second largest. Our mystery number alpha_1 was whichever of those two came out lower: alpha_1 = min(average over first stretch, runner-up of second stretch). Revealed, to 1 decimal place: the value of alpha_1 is 11.0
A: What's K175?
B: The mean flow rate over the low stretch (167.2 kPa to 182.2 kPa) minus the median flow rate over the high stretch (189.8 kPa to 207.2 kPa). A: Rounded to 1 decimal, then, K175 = -0.2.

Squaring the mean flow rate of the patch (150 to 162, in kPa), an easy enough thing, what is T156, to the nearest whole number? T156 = 126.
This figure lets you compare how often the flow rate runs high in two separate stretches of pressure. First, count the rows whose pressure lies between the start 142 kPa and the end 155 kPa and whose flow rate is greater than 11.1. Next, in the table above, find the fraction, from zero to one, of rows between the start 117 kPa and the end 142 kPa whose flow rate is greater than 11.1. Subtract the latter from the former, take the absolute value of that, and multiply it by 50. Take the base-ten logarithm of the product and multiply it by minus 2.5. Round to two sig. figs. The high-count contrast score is -2.9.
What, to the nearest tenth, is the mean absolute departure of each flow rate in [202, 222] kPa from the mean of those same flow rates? 1.0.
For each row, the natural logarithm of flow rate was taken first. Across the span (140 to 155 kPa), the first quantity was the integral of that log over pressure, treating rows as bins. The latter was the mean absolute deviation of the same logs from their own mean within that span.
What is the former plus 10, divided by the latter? 1462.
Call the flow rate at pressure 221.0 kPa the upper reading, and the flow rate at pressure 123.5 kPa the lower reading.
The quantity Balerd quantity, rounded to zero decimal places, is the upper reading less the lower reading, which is -5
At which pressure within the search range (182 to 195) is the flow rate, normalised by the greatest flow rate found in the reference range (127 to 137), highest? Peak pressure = 193.5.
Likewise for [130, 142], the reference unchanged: 141.0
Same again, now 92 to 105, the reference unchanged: 93.5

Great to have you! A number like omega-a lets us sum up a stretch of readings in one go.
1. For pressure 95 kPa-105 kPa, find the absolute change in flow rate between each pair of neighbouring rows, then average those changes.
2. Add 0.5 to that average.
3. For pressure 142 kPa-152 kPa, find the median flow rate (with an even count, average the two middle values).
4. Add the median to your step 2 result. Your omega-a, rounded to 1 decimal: 11.8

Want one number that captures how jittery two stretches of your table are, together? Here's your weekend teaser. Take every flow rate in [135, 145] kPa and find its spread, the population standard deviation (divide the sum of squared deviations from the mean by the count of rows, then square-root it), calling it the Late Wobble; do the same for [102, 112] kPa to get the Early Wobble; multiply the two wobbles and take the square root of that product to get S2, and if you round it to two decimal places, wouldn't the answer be 0.33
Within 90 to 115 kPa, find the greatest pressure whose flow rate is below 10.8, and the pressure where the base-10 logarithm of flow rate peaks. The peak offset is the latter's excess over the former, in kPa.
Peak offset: -20.0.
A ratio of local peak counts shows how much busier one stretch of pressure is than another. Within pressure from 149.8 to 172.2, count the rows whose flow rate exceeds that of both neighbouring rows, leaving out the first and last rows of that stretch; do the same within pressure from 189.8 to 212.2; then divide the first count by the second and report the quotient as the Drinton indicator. 2.0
